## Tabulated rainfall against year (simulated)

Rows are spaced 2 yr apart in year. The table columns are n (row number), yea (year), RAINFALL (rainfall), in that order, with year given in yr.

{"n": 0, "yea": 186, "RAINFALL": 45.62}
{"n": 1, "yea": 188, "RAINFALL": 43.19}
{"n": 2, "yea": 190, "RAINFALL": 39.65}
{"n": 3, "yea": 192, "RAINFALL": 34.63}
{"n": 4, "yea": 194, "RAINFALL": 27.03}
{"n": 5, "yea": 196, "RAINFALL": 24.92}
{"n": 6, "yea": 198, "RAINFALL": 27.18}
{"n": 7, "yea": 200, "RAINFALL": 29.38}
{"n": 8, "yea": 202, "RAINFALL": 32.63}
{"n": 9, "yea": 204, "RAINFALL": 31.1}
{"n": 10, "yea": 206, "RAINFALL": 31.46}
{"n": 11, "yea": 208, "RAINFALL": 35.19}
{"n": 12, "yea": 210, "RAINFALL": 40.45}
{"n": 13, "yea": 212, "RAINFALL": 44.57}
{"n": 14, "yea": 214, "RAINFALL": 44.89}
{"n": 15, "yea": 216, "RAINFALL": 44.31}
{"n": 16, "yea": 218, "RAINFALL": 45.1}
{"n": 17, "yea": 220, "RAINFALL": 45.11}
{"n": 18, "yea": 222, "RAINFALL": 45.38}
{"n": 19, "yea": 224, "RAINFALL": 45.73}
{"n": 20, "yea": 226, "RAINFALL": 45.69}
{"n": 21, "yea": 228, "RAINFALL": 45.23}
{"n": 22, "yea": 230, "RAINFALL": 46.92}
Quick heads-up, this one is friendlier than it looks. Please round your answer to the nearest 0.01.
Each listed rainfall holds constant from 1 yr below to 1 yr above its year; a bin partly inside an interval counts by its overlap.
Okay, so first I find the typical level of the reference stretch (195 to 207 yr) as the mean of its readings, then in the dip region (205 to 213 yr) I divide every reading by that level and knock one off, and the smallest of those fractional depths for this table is 0.07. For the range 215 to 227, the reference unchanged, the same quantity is 0.50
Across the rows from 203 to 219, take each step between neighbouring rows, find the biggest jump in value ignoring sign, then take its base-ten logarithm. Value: 0.7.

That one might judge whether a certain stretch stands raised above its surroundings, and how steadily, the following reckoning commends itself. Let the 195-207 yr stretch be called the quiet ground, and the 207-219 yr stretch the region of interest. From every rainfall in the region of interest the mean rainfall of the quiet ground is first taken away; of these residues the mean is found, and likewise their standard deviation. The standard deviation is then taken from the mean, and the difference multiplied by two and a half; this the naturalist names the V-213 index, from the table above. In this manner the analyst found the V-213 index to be 23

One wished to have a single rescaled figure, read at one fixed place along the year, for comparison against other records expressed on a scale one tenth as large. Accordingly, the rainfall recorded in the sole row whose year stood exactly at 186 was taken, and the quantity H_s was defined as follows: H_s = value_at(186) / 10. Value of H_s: 4.56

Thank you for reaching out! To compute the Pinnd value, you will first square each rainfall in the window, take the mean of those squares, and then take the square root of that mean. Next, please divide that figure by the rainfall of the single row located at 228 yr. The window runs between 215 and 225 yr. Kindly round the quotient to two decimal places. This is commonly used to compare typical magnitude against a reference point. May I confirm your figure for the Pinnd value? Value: 1.00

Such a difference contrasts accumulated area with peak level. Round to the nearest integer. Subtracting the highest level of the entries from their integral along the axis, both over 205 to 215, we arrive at 348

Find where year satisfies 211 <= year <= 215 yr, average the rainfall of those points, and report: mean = 45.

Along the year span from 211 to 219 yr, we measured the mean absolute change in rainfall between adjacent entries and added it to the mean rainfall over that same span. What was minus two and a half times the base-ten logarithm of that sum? -4.14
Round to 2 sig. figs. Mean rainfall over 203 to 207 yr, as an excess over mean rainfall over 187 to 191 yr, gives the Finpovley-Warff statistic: -10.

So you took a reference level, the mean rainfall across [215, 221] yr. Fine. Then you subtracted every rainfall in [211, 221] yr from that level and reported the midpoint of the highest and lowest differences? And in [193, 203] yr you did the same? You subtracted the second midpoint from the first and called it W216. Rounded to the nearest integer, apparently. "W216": -16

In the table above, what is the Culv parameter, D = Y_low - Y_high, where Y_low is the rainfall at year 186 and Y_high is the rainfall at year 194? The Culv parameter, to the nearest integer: 19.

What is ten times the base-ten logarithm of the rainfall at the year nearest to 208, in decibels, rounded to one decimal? 15.5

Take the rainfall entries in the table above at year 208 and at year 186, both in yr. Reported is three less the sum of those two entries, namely -78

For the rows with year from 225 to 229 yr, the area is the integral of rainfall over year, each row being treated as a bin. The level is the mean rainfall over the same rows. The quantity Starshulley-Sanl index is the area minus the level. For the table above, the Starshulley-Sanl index 136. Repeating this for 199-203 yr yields 93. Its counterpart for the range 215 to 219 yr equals 134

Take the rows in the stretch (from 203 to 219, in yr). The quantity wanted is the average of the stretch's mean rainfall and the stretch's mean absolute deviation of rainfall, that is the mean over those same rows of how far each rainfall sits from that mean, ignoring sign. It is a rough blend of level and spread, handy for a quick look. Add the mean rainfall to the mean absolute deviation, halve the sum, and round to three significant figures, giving 22.5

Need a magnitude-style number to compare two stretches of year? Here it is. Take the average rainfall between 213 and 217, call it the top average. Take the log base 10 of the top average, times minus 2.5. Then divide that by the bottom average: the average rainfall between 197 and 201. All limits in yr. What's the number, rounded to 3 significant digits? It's -0.146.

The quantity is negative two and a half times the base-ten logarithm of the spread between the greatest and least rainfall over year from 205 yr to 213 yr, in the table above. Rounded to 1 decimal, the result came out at -2.8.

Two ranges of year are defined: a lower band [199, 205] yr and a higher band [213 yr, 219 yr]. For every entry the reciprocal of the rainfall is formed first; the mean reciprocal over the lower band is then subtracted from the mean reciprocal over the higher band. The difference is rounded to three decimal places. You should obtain -0.010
